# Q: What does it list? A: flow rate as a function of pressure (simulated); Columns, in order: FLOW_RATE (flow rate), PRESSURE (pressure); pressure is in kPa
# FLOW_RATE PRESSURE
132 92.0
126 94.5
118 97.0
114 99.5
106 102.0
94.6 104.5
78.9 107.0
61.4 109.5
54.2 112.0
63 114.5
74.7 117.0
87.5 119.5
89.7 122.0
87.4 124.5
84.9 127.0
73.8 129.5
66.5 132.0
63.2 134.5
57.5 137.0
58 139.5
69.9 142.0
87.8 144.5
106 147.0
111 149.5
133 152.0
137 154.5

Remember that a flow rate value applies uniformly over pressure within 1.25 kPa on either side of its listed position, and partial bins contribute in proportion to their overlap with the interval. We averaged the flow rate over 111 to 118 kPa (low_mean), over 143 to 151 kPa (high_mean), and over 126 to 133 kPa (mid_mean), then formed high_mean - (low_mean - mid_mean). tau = 113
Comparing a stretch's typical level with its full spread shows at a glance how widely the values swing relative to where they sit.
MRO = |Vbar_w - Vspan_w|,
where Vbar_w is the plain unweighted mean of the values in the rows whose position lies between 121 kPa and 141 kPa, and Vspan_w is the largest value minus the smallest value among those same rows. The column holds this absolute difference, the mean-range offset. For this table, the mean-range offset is 40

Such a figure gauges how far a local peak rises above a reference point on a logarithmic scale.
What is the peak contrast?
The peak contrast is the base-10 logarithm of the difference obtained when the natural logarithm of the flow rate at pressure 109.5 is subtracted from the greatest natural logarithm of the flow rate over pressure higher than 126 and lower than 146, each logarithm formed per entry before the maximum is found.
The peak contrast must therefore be -0.45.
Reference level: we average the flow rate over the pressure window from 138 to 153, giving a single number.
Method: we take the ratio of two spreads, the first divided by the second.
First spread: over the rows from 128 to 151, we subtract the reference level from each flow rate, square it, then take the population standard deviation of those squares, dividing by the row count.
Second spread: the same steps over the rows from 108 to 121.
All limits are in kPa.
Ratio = 0.8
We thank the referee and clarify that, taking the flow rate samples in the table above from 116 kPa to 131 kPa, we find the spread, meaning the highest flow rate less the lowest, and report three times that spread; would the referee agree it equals 48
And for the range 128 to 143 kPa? 49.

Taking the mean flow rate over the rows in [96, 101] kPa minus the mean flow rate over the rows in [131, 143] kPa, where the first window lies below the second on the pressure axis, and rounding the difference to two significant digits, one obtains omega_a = 53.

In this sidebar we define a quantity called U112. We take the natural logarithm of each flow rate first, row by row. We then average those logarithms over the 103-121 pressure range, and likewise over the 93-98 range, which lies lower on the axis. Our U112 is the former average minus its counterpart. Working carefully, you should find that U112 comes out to -0.52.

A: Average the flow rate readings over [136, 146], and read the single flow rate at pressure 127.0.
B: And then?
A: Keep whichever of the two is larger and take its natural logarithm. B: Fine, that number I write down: 4.44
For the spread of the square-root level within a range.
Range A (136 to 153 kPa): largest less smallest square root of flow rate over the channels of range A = 3.95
